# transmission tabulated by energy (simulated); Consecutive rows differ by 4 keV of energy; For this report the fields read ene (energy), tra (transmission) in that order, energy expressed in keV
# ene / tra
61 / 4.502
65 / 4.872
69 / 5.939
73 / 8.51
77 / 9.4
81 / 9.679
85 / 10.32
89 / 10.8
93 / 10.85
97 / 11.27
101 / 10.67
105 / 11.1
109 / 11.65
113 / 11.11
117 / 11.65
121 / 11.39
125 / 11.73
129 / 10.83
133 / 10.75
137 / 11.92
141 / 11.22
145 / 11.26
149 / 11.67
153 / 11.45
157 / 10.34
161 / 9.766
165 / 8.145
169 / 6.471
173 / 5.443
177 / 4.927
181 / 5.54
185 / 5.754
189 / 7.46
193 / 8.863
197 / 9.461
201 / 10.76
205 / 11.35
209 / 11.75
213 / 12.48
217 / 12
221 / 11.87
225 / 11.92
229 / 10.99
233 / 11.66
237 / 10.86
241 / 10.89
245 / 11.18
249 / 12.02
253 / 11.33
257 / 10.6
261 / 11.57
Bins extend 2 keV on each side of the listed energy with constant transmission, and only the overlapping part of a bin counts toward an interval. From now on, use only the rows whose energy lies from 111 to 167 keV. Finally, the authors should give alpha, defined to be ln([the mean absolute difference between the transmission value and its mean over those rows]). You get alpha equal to -0.4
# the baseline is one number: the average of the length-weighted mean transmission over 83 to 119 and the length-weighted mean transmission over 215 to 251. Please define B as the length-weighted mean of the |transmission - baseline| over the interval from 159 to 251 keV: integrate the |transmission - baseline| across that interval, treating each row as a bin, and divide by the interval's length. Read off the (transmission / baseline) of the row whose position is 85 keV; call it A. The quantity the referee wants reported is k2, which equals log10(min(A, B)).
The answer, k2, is -0.04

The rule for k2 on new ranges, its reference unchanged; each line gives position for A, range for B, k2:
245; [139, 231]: 0.00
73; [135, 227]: -0.12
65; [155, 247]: -0.36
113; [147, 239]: -0.01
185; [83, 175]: -0.29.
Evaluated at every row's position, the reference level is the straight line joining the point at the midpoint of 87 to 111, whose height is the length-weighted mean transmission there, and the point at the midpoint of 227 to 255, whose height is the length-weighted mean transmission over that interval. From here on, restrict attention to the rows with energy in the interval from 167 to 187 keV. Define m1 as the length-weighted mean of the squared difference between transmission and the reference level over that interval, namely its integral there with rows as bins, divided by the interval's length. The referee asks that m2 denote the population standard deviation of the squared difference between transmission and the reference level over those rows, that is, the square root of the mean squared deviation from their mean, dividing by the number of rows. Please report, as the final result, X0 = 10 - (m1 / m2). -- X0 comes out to 4.4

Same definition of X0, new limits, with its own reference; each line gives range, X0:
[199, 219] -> 9.0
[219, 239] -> 8.3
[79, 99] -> 9.3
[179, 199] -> 8.6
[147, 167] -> 9.3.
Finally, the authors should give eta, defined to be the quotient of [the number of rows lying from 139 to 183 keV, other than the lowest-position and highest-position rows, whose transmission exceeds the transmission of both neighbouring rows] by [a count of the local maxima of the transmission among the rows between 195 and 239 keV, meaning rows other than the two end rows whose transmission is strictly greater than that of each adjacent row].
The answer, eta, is 0.33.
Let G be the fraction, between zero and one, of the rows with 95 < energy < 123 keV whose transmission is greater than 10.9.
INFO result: 0.86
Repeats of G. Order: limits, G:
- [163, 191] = 0.00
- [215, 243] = 0.71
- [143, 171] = 0.43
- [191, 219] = 0.57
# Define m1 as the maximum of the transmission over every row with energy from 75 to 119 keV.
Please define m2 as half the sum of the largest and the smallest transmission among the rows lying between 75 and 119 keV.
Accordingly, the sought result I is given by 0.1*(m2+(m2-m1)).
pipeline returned 0.94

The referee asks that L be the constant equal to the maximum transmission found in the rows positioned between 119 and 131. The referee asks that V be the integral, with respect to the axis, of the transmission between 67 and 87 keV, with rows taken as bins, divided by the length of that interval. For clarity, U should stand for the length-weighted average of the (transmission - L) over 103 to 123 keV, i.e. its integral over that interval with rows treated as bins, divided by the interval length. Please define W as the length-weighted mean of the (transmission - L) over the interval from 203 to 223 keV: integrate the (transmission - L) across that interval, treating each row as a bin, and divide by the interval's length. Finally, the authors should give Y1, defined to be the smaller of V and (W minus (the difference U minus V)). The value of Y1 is 8.8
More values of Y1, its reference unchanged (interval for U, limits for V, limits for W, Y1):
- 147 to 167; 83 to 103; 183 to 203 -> 9.0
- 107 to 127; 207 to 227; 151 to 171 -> 9.7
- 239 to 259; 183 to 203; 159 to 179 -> 4.2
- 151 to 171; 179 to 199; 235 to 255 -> 7.4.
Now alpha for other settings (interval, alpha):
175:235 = 0.8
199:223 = -0.8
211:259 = -0.7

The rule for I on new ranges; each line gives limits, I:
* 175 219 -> 0.49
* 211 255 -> 1.09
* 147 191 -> 0.49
